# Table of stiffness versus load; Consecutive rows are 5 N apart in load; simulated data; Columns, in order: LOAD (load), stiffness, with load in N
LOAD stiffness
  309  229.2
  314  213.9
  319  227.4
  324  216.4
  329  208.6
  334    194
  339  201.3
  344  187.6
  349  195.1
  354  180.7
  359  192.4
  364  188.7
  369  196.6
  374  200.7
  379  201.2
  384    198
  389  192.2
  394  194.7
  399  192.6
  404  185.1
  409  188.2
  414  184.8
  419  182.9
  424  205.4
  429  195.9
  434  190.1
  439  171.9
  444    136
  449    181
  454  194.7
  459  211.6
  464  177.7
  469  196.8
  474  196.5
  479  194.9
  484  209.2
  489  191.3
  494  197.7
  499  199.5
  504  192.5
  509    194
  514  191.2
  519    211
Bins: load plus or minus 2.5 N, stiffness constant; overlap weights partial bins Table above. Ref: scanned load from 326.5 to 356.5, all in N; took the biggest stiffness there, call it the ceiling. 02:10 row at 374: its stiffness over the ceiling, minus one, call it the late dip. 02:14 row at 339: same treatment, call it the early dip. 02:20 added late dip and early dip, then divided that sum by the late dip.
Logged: 1.9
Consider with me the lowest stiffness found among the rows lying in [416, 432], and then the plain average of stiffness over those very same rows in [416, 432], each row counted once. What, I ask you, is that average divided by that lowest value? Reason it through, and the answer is 1.06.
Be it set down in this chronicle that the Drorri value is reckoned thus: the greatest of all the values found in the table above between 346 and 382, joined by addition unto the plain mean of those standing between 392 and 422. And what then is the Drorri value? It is 389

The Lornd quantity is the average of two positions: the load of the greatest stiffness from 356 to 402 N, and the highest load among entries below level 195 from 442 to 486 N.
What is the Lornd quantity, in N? 429.0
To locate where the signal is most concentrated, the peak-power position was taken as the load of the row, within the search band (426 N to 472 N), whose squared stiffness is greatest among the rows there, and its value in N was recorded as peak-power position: 459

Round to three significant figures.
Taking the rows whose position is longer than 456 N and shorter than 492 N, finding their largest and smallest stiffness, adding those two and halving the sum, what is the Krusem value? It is 195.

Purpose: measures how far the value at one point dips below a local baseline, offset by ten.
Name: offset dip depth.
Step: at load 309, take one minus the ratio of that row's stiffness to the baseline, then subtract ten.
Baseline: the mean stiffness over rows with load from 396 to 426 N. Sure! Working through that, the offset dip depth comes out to -10.21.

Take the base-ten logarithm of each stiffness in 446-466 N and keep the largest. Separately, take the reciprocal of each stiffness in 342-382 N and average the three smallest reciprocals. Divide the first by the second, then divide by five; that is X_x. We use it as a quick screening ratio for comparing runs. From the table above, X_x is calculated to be 93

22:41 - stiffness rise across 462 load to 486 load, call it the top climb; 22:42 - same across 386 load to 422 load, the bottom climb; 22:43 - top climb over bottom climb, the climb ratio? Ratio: -3.4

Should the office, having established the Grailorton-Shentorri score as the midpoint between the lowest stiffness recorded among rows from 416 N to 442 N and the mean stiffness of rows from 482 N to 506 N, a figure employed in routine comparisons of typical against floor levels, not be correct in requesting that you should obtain 185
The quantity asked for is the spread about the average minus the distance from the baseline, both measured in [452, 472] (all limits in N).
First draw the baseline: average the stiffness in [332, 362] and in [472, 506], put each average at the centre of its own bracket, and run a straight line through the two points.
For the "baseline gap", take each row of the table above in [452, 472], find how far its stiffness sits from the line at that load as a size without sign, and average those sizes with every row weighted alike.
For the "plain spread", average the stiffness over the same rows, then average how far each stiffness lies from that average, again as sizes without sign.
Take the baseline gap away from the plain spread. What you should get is 0.1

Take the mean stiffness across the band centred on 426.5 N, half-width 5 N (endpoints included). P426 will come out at 201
